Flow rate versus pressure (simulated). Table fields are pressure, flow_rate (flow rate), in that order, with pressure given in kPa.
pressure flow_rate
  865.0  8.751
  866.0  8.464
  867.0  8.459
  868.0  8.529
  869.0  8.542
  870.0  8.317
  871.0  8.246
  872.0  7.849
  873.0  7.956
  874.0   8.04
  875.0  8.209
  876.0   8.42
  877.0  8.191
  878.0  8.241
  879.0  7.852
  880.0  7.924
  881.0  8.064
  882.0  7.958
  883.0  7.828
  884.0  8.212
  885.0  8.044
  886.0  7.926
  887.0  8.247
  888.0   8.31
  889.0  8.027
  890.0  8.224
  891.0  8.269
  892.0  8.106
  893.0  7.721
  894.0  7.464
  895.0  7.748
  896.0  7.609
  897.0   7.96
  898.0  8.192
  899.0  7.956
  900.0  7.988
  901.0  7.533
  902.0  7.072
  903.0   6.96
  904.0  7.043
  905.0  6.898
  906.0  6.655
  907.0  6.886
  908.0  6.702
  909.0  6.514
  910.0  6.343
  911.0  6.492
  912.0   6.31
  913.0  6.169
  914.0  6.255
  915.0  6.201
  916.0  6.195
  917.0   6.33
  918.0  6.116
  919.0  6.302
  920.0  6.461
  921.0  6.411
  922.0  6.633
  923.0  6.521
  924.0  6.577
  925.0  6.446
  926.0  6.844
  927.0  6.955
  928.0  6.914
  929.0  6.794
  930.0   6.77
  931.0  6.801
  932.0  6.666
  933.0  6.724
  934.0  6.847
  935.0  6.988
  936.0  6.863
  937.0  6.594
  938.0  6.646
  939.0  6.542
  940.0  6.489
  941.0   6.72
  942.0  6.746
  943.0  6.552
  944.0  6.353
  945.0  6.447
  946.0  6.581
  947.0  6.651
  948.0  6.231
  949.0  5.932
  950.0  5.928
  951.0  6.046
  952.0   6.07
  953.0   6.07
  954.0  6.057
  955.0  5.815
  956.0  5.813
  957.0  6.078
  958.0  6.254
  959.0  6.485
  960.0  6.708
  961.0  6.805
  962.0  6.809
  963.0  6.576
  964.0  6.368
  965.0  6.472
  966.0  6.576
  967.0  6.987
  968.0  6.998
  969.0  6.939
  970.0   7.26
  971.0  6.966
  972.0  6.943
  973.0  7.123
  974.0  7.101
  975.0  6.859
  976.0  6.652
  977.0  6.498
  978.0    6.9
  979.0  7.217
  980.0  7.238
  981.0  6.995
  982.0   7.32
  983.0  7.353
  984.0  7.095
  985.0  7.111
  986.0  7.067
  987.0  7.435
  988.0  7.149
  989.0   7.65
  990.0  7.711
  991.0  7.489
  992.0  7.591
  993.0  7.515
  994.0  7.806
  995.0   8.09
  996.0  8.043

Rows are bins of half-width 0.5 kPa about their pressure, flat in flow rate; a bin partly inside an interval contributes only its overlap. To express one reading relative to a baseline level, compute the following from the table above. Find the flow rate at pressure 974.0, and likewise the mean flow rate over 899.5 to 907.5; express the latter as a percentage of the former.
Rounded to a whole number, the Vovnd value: 100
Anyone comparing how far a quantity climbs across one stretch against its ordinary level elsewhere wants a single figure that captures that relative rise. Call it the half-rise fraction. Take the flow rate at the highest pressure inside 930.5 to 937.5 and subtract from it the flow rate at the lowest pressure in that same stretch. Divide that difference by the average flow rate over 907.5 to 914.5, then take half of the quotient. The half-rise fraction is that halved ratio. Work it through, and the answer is -0.016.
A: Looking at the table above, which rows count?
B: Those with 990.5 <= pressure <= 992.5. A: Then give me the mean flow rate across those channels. 7.5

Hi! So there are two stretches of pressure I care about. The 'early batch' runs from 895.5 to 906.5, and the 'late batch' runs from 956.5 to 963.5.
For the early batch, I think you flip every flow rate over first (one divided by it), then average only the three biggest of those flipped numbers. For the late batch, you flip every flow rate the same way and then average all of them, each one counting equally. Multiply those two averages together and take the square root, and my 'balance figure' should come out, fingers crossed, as 0.150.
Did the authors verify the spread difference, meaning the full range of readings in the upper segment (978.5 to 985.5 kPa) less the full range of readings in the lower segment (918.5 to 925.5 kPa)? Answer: 0.0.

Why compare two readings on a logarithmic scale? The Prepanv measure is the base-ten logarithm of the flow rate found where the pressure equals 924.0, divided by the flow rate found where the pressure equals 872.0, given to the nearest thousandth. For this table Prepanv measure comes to -0.077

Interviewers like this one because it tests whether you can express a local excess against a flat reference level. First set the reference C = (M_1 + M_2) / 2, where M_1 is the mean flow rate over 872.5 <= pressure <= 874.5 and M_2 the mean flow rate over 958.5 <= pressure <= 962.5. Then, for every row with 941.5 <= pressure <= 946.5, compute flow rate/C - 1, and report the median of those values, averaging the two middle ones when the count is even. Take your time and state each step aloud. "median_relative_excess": -0.11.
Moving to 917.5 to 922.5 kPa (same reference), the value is -0.13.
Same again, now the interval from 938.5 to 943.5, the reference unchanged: -0.11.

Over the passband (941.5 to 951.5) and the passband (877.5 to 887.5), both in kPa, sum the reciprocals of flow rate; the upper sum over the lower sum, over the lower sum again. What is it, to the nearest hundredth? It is 1.02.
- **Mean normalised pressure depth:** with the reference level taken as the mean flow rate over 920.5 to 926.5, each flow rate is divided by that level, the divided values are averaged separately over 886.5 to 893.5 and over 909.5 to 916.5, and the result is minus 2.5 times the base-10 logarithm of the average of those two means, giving -0.10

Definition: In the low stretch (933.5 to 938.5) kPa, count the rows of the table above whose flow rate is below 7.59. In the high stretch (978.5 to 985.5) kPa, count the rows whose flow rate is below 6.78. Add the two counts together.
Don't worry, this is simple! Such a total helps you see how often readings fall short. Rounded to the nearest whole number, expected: 5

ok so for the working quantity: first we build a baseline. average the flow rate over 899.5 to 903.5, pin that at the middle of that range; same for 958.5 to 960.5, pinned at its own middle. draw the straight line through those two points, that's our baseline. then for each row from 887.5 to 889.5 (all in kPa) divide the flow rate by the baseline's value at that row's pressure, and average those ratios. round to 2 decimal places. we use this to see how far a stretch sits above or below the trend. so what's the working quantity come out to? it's 1.08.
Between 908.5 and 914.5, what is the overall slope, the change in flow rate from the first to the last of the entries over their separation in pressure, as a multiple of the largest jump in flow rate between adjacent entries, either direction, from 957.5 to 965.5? -0.22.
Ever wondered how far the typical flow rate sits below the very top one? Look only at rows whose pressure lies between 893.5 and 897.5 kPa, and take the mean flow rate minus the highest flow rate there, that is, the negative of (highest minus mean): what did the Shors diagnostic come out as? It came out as -0.26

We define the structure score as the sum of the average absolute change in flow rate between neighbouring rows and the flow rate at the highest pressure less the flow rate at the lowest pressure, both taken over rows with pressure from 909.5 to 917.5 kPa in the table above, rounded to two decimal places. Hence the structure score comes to 0.09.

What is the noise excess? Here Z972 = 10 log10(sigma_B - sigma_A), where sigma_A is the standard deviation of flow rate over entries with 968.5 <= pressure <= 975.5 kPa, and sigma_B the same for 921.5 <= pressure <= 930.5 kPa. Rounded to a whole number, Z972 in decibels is -14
